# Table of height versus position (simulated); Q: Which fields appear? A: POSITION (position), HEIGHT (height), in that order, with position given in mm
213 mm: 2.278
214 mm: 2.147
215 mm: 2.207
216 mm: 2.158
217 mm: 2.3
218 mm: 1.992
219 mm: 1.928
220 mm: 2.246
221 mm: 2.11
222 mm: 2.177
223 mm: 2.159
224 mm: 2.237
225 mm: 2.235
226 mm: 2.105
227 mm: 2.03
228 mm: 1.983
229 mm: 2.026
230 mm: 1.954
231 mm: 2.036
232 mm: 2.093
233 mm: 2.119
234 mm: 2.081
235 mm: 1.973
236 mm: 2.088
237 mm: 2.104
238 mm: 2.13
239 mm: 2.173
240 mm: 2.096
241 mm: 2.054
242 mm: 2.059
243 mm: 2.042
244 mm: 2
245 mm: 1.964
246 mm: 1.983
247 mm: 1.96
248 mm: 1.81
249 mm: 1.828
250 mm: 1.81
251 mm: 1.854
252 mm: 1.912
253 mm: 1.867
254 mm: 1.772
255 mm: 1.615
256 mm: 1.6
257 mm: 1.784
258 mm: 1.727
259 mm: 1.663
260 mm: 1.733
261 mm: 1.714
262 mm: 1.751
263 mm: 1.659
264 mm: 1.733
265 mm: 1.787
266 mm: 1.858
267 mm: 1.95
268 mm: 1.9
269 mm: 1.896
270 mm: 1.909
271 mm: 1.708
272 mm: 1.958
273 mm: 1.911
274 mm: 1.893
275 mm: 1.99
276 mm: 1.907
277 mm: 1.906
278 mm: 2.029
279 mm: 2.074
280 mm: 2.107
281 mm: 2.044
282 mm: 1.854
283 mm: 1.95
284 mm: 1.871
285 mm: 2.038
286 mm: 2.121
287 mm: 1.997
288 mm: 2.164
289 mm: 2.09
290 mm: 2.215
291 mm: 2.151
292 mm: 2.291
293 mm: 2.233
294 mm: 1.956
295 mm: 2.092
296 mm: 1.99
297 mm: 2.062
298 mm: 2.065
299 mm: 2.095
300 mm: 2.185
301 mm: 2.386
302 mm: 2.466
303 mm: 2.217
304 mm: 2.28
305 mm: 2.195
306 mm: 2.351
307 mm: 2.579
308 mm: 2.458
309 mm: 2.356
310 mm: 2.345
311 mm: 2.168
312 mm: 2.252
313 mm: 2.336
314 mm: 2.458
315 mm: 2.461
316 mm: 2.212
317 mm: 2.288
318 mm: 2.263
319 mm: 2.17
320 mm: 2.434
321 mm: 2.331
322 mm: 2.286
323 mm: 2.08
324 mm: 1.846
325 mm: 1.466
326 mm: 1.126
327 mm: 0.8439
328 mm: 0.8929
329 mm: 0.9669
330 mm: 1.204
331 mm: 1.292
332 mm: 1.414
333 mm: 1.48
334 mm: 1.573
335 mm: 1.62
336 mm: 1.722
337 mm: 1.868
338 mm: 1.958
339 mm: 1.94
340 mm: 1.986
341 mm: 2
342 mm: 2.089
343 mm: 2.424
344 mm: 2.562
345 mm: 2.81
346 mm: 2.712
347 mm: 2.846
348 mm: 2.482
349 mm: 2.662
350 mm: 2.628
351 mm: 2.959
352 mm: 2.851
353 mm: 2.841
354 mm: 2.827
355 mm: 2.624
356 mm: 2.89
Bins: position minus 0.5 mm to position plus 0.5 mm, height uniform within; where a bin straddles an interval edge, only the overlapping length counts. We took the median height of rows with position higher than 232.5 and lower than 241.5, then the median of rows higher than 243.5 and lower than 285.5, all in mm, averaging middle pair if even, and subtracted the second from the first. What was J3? 0.21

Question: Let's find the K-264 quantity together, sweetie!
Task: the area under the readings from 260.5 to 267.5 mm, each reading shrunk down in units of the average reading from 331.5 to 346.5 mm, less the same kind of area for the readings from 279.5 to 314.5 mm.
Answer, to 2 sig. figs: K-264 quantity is -32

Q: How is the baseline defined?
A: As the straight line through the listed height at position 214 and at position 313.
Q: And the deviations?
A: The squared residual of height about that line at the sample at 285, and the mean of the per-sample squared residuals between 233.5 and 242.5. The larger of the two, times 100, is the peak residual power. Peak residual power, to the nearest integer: 6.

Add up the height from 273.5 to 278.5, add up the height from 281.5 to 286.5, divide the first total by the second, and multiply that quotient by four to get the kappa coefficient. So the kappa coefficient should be 4.0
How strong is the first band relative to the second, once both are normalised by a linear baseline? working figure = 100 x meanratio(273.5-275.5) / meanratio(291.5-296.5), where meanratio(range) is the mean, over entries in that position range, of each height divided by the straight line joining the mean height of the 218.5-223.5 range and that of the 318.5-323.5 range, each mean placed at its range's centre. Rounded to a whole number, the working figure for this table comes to 93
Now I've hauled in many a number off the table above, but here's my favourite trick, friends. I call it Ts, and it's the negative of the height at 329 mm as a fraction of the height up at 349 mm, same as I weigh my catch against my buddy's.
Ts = -0.36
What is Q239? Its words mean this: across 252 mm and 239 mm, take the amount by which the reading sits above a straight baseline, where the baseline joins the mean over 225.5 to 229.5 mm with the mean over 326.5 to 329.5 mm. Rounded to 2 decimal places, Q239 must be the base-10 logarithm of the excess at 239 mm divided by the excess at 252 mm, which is 0.24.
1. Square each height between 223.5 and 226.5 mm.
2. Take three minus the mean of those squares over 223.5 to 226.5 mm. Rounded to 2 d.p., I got -1.81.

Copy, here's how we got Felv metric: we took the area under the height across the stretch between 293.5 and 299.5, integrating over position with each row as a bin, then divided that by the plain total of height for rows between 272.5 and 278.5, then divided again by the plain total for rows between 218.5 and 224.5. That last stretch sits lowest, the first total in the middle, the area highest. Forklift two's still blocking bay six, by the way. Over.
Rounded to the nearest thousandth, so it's 0.082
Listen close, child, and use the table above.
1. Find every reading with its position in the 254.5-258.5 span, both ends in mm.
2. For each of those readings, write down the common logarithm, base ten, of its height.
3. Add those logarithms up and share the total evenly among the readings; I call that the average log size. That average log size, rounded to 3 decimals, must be 0.225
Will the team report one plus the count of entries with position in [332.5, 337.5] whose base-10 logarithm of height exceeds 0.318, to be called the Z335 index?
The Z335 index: 1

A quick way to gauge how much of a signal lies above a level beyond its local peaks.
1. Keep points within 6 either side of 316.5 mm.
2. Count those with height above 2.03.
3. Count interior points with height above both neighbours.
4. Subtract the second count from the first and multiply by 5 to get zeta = 45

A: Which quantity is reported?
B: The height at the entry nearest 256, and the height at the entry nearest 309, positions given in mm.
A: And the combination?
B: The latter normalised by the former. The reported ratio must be 1.47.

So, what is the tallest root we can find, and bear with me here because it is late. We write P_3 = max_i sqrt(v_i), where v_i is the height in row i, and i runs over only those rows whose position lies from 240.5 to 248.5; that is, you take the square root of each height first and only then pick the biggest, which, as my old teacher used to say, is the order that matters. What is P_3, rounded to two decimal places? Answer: 1.43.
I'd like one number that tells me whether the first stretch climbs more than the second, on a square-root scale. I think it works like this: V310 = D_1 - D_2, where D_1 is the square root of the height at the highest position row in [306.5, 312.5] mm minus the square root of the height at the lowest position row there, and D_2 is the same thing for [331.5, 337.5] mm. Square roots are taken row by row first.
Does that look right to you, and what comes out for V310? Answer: -0.28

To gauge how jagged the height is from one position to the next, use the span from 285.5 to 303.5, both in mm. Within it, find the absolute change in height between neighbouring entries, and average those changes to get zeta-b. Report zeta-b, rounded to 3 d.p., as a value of 0.117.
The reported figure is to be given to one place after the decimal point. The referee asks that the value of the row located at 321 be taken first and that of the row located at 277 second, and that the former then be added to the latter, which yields 4.2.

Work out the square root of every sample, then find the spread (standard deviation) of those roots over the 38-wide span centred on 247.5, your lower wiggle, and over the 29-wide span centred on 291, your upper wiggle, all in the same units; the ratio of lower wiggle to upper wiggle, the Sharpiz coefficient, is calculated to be 1.2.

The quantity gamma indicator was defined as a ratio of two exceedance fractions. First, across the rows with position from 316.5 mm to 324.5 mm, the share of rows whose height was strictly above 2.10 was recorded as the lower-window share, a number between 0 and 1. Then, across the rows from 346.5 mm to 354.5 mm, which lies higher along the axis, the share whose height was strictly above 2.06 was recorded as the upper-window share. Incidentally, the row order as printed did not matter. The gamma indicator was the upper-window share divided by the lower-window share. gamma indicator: 1.33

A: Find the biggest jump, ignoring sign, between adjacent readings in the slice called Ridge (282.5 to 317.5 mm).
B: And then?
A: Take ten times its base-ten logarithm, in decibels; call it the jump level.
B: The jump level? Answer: -5.58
